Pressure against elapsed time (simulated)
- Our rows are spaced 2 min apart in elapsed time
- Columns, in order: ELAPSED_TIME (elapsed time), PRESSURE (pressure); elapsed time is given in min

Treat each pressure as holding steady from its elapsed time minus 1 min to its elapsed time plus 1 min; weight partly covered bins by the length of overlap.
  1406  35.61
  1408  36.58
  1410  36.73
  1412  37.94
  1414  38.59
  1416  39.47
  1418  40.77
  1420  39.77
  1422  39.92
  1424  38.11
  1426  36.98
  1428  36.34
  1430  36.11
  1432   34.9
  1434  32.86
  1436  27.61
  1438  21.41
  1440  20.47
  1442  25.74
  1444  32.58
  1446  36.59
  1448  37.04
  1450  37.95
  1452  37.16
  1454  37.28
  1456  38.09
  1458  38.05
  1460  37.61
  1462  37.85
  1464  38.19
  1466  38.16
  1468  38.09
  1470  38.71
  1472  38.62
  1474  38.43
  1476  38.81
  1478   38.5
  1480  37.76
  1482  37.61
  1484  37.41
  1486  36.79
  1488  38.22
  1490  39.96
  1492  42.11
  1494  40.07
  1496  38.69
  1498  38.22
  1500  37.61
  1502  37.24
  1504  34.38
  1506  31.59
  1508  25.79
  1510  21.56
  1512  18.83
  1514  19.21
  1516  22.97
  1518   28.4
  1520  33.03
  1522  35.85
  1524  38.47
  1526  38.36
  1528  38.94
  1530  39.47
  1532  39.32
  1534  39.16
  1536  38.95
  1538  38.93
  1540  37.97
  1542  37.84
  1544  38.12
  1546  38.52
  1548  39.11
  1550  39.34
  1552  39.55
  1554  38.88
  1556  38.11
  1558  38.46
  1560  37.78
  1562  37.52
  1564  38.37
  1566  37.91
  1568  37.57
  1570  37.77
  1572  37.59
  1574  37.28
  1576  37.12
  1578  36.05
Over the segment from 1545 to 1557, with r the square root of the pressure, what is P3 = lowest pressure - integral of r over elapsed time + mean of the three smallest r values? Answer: -30.5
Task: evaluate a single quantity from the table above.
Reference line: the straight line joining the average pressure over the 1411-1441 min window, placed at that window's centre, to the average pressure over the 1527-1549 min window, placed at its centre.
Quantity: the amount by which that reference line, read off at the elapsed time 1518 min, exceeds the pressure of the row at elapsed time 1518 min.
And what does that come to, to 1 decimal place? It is 9.6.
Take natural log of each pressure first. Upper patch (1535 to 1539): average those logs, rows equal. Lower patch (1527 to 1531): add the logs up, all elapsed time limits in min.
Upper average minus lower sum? -3.68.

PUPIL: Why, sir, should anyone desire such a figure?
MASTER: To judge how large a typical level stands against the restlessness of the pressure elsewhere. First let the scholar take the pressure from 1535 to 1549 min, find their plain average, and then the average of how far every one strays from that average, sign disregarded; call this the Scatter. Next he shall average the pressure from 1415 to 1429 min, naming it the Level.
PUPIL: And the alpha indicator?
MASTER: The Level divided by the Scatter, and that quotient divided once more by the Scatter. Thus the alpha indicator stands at 199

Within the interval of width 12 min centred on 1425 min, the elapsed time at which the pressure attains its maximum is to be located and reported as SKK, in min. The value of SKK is 1422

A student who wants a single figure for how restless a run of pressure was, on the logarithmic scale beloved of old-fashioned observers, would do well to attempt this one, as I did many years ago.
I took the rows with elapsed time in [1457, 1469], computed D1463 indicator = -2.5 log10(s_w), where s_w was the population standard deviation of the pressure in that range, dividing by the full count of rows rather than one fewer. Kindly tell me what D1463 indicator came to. 1.7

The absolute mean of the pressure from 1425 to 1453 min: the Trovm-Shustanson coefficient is 32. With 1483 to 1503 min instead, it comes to 39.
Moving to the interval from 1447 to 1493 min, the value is 38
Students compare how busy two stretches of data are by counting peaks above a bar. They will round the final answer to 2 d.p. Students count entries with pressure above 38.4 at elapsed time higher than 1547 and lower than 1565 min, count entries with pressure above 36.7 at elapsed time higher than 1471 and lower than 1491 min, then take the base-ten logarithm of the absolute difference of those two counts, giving 0.70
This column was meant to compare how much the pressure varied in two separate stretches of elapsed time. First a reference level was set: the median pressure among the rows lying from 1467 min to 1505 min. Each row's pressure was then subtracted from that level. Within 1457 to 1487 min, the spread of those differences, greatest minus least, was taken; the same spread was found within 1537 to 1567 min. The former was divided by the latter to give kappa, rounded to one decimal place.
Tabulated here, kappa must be 1.0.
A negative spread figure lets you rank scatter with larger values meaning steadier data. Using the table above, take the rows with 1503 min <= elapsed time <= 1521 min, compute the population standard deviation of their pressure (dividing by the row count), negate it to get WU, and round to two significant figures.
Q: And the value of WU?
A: -5.6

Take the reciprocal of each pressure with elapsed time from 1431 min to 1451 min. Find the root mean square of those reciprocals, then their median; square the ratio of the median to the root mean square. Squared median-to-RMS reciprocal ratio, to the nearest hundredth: 0.76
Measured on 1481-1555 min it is 0.75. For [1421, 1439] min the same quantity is 0.78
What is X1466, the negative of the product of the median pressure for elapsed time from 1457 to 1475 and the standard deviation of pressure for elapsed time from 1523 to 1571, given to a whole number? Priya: -24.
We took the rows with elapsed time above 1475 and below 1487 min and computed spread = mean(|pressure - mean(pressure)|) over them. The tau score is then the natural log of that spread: -0.6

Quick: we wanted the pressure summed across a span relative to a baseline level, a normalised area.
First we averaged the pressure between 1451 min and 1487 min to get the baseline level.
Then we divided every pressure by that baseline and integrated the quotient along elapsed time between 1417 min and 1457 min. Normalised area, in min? 36.2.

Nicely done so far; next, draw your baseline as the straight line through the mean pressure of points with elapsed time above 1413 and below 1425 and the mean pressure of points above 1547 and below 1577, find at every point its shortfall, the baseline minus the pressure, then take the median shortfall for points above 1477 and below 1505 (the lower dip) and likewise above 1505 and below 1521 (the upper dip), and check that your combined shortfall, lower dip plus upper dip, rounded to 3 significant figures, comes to 15.1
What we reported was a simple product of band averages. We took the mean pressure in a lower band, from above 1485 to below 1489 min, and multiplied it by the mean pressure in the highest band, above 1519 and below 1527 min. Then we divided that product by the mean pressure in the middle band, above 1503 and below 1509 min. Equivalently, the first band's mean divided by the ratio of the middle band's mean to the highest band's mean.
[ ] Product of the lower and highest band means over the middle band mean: 44.7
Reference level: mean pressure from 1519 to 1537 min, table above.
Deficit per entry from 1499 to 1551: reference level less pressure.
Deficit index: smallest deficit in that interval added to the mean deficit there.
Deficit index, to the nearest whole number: 2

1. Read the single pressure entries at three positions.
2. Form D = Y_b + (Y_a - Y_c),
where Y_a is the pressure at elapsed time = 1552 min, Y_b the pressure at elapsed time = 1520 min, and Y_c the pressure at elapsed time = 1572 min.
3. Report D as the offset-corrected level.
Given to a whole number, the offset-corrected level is 35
